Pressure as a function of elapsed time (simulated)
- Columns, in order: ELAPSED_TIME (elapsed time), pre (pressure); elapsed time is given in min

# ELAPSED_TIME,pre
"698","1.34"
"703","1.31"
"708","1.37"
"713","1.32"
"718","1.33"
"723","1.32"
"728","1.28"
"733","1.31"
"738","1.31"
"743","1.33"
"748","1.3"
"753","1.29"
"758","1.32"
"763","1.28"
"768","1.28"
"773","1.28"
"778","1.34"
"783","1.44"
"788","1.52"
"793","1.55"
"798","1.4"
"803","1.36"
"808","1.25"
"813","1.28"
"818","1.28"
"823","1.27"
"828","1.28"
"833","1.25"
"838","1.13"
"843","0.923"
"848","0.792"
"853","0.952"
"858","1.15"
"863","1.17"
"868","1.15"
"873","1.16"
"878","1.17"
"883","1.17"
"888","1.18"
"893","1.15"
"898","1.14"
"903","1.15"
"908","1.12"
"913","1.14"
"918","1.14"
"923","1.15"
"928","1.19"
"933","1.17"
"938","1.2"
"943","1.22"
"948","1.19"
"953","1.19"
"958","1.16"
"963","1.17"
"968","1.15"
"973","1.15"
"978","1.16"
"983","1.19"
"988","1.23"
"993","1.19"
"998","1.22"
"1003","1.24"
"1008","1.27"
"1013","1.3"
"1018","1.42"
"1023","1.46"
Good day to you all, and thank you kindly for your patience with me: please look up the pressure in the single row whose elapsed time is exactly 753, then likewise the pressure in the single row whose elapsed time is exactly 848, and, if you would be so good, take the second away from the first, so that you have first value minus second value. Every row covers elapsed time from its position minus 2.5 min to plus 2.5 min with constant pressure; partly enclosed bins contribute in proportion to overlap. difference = 0.5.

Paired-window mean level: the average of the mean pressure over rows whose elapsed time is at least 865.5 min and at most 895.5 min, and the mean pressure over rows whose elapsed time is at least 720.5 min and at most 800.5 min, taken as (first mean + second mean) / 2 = 1.26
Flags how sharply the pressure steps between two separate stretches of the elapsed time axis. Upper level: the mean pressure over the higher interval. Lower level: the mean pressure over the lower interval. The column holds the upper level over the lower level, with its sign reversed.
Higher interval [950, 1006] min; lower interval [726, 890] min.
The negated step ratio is -0.95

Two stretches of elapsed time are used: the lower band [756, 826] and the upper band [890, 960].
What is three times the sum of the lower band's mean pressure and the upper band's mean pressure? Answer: 7.53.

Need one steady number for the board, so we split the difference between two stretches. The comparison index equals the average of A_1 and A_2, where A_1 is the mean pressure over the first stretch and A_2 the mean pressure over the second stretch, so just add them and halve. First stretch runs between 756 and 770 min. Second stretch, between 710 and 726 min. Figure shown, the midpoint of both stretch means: 1.31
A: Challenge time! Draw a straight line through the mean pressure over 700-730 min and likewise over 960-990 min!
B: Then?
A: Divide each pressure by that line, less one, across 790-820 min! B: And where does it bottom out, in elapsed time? 808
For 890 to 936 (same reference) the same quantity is 908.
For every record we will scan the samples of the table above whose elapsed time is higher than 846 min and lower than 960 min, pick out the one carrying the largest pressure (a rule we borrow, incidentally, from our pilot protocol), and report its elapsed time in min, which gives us 943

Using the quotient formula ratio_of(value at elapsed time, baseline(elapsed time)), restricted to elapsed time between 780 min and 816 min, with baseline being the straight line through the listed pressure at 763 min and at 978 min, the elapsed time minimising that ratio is 808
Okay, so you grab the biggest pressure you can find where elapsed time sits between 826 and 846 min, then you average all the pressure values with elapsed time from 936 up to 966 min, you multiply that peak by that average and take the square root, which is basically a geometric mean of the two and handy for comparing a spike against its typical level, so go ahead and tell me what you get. 1.23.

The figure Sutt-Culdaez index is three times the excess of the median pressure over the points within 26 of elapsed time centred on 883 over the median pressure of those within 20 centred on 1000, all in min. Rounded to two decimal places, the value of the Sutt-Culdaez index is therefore -0.18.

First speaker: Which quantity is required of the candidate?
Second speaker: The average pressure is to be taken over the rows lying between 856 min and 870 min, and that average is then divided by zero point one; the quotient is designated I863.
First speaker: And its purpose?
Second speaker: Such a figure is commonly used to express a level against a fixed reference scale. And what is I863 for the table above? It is 11.6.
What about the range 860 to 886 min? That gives 11.6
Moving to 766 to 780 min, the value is 13.0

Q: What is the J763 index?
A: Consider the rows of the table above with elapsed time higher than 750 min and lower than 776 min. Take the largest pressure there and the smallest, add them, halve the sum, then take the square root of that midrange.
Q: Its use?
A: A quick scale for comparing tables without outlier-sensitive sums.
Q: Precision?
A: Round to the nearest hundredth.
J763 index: 1.14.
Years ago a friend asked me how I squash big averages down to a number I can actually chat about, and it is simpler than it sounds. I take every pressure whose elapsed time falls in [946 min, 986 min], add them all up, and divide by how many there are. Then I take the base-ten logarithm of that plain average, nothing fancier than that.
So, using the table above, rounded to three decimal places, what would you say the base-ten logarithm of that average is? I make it 0.068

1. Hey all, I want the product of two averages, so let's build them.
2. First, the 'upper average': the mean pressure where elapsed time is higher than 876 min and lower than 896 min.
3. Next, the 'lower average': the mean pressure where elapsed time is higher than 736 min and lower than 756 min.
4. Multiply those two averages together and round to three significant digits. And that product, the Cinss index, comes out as 1.53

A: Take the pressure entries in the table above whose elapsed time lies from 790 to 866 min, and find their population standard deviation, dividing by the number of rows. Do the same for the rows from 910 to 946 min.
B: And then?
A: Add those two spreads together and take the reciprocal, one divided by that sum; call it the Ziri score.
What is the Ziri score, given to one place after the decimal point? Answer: 4.6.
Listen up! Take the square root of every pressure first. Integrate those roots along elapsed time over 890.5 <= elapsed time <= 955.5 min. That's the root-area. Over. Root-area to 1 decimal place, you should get 70.2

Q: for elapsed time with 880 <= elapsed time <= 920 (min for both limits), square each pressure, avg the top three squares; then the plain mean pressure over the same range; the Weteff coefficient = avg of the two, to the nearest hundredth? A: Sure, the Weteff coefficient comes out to 1.26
